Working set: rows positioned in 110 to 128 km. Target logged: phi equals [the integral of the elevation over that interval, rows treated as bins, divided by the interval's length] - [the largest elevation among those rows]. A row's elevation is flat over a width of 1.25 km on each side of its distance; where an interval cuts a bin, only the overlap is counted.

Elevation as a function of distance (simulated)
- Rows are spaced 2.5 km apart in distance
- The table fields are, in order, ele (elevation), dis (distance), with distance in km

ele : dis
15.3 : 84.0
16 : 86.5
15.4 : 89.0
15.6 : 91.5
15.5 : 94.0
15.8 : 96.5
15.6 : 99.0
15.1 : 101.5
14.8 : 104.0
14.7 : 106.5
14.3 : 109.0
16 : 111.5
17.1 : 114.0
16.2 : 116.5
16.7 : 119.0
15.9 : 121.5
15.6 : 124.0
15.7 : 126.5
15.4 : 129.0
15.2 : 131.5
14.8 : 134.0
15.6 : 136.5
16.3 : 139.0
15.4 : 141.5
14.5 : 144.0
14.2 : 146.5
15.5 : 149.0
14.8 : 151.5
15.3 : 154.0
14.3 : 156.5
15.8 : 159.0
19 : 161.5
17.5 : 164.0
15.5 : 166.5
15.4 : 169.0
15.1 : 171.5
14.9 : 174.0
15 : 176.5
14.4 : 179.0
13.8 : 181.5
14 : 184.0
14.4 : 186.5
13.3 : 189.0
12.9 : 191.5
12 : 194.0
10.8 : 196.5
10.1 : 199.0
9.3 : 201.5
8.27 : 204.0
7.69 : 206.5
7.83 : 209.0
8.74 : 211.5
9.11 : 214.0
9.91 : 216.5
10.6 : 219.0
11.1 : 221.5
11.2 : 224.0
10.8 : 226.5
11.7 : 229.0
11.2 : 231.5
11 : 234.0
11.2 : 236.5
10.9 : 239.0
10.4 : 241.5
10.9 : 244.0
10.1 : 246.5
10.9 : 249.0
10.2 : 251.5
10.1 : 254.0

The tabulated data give -1.0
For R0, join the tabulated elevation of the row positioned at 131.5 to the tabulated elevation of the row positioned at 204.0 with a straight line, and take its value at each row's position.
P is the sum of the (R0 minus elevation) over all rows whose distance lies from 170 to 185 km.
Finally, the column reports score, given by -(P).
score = 23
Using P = -23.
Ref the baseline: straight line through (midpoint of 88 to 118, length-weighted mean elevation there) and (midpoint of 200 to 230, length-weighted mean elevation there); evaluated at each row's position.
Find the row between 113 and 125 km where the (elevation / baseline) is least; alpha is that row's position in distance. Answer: 124.0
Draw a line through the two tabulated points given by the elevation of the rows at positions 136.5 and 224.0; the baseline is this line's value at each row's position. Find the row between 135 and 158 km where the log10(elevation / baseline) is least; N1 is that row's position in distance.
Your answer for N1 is 146.5 km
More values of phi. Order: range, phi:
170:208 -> -2.7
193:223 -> -2.4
